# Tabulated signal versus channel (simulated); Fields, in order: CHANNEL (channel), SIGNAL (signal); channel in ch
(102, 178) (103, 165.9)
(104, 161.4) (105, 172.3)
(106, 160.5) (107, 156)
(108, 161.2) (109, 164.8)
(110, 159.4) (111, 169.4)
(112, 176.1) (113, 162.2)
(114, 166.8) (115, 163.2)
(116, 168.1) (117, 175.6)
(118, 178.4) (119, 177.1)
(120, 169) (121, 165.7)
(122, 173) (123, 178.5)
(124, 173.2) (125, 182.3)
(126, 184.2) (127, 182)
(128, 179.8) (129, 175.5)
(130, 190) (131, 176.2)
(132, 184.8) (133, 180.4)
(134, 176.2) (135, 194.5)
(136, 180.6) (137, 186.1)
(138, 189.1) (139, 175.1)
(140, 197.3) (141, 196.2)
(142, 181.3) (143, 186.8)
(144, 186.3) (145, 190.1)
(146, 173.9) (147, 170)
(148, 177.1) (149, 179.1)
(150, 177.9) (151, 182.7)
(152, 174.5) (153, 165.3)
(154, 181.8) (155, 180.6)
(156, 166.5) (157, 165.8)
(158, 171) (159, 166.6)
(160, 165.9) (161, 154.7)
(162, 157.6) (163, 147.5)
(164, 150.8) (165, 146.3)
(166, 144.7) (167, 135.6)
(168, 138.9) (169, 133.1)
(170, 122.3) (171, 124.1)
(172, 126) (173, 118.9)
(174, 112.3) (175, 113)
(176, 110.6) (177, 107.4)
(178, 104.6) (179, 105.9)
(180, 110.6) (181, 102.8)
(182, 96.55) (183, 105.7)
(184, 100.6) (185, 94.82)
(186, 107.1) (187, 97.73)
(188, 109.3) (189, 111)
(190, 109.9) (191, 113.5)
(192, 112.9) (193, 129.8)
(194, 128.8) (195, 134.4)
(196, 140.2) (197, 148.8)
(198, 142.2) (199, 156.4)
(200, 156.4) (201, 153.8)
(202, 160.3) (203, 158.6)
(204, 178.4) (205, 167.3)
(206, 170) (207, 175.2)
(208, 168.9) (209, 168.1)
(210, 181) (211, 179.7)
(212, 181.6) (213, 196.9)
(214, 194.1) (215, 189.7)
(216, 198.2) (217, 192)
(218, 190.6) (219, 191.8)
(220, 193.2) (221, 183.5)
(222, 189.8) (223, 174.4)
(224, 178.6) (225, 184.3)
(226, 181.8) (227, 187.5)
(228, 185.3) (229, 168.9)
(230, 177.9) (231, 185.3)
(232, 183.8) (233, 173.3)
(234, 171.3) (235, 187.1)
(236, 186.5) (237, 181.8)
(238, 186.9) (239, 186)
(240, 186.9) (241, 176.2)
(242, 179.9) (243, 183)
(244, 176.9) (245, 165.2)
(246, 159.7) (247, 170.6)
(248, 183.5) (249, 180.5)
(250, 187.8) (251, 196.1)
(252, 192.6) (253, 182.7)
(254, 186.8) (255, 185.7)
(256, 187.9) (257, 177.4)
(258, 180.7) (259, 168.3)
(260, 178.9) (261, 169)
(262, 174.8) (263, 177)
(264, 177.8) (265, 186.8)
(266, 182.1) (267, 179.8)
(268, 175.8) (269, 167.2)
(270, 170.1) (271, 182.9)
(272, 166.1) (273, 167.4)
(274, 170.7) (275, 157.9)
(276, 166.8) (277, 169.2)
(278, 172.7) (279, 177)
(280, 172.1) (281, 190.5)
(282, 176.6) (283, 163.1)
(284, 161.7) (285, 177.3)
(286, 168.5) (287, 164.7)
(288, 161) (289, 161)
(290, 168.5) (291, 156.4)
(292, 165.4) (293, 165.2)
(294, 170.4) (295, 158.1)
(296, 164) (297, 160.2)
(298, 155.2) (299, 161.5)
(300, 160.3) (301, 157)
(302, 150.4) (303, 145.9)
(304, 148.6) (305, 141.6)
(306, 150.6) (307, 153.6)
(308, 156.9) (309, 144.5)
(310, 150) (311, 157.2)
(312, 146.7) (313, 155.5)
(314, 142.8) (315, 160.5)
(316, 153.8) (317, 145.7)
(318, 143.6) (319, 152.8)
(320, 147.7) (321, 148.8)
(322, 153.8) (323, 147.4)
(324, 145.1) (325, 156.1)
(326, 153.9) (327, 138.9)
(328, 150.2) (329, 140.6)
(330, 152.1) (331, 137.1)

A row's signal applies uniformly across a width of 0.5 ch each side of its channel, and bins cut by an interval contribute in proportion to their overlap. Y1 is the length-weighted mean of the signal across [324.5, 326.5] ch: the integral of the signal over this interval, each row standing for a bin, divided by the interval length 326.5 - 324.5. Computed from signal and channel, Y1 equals 155.0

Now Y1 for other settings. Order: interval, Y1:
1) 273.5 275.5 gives 164.3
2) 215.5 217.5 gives 195.1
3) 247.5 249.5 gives 182.0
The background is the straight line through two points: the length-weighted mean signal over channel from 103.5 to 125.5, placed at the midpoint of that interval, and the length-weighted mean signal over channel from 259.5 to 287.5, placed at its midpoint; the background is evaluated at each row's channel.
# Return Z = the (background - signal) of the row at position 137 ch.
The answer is -17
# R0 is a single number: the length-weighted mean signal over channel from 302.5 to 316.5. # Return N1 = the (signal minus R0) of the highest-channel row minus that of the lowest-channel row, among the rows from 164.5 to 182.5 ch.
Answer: -50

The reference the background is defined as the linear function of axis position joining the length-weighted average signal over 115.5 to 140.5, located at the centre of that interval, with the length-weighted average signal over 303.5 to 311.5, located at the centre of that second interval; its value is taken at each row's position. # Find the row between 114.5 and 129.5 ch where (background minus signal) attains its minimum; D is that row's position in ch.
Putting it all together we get 126 ch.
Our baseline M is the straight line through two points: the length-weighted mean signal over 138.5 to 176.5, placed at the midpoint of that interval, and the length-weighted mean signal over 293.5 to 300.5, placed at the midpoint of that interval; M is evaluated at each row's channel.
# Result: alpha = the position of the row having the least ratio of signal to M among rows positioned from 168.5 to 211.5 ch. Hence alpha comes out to 185 ch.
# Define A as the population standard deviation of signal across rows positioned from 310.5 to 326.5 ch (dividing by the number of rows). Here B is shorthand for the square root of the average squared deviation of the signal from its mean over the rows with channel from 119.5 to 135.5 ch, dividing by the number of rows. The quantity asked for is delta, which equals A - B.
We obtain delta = -2.0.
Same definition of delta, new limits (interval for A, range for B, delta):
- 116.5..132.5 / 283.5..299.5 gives 0.5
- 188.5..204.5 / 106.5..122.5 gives 13.6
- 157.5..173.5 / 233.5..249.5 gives 8.0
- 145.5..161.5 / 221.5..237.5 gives 1.3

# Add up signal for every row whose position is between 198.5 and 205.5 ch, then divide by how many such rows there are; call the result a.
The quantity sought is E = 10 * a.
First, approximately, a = 162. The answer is 1616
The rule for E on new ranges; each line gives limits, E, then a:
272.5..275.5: 1653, 165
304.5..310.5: 1495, 150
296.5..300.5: 1593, 159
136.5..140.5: 1869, 187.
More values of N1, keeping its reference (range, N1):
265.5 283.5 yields -19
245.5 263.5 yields 17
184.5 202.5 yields 65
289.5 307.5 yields -15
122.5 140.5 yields 19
